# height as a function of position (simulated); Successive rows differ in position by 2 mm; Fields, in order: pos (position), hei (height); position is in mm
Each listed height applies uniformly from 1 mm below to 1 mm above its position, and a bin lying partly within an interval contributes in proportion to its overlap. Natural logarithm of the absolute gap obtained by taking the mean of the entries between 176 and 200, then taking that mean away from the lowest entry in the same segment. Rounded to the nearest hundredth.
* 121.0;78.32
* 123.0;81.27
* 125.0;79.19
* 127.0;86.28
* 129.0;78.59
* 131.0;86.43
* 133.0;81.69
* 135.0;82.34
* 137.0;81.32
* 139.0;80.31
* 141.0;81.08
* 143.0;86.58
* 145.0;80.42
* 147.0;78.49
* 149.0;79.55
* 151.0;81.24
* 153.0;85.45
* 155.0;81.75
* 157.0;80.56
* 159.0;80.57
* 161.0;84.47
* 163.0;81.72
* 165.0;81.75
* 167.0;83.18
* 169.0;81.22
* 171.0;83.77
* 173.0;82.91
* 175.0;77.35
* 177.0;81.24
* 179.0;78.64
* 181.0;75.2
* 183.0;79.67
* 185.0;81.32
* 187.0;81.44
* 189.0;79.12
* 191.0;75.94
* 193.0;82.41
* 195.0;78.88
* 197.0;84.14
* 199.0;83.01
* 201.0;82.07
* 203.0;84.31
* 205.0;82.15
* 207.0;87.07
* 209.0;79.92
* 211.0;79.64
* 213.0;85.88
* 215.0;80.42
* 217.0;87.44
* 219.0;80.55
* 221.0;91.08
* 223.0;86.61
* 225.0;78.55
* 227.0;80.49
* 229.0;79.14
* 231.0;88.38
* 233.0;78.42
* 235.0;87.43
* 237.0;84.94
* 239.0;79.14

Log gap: 1.59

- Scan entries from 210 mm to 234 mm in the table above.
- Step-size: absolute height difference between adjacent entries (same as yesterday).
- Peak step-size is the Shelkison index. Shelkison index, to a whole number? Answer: 11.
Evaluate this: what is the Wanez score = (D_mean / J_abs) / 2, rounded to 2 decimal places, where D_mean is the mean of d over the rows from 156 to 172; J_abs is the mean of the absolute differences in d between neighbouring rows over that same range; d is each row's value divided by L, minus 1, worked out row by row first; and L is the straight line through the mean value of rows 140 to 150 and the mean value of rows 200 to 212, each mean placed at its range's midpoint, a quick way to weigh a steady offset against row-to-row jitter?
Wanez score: 0.15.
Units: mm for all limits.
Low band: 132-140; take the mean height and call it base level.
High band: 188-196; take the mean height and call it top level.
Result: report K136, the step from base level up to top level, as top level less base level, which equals -2.3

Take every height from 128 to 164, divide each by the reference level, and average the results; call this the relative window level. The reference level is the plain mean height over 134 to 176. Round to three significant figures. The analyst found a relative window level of 1.00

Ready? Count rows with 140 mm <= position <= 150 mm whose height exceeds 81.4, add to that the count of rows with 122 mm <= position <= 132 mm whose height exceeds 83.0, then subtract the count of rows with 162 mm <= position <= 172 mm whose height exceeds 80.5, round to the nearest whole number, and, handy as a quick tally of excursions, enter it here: -2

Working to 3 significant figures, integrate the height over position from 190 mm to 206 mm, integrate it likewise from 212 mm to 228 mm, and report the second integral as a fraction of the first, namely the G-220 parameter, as 1.03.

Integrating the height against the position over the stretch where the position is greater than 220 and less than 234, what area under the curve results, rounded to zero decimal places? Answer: 1165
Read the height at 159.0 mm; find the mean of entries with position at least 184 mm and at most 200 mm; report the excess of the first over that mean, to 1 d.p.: -0.2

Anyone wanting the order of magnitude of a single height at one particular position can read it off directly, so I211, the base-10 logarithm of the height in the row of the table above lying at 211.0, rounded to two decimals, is 1.90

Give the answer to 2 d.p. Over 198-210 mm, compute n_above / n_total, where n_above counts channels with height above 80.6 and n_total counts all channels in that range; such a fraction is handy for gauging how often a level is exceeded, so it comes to 0.83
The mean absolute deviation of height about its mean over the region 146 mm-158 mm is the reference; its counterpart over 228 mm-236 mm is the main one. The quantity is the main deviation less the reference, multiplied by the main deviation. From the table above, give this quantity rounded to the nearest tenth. 13.3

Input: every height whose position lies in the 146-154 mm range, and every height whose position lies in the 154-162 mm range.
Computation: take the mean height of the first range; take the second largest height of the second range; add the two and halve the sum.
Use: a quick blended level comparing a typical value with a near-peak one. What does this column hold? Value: 81.5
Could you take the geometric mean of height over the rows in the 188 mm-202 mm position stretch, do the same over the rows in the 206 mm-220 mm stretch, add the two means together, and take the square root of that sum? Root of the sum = 12.8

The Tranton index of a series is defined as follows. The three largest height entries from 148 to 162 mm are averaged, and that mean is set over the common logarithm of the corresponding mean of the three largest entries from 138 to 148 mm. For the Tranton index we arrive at 43.8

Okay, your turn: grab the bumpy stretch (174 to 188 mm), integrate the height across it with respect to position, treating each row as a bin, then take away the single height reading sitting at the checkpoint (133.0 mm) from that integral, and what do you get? 1028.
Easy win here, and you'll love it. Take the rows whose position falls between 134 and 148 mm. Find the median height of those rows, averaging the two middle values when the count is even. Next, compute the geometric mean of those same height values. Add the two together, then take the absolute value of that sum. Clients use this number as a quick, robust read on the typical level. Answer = 163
